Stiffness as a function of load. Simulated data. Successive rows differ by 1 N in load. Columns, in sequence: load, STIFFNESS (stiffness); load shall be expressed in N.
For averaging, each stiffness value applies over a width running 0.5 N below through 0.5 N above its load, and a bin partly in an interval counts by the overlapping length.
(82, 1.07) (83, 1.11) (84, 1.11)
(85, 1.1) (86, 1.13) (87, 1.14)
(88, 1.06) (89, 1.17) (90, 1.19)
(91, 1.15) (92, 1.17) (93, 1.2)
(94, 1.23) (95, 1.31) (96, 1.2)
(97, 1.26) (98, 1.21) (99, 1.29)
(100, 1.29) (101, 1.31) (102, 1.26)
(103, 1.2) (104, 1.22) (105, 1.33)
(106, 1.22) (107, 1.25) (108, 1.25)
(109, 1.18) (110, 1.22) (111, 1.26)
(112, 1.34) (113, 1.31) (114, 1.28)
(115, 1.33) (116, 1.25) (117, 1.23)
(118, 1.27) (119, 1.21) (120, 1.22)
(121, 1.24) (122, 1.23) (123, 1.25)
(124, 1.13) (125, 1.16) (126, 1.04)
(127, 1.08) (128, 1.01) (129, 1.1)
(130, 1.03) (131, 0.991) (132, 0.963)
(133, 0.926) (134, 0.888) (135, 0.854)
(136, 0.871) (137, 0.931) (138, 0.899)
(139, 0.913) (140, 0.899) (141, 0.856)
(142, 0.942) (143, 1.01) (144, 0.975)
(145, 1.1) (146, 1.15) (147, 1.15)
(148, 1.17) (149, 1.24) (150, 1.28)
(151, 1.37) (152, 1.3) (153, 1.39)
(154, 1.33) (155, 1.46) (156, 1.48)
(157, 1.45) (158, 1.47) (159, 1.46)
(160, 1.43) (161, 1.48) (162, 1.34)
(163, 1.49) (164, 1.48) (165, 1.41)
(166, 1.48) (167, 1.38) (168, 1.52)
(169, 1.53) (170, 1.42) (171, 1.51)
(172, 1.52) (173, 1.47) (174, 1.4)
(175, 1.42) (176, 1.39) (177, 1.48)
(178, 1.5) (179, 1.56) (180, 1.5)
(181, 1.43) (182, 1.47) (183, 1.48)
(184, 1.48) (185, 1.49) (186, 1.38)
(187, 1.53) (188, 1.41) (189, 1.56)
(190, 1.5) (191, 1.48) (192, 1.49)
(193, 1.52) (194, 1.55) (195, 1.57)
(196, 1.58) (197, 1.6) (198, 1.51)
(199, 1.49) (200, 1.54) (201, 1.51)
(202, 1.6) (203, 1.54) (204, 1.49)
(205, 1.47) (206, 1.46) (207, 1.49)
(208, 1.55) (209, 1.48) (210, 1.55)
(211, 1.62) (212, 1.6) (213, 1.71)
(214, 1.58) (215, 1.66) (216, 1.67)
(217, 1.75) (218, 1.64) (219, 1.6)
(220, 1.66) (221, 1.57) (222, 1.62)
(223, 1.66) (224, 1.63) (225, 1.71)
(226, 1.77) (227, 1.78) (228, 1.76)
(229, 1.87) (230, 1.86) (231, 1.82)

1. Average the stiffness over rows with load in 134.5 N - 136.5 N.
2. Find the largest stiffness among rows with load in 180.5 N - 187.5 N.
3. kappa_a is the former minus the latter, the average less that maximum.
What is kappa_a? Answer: -0.67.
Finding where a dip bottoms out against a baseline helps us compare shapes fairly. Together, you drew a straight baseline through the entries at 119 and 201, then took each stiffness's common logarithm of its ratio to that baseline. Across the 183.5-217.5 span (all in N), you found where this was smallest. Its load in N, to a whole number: 186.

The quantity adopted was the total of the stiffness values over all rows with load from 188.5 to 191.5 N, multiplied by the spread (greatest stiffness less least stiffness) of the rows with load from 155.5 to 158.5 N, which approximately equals 0.14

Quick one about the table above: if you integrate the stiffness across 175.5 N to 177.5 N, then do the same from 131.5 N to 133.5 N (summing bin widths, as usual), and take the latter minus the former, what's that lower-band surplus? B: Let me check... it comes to -0.98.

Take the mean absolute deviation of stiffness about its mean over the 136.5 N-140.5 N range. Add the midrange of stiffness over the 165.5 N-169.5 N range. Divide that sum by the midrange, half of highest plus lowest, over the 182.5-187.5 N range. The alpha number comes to 1.01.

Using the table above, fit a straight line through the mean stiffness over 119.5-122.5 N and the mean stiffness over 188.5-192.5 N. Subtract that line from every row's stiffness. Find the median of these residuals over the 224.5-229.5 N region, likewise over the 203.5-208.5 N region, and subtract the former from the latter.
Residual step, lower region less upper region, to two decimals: -0.20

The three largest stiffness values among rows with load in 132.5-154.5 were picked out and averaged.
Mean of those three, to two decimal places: 1.36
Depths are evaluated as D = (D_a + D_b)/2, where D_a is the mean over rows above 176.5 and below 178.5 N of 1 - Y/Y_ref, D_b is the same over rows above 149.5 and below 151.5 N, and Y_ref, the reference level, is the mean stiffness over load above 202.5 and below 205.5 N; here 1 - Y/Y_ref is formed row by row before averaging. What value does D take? 0.06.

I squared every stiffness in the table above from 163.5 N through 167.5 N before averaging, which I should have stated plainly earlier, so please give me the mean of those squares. 2.1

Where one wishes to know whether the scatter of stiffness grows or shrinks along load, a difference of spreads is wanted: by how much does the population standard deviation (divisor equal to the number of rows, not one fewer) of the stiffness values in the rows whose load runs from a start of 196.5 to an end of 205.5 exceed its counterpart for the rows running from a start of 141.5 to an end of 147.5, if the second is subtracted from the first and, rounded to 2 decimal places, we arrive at -0.04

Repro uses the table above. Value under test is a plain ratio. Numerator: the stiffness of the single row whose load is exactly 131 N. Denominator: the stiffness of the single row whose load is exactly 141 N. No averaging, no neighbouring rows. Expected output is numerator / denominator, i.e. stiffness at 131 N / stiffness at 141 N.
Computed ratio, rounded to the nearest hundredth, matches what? 1.16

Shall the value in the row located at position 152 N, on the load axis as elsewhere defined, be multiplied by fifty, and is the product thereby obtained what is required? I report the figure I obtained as 65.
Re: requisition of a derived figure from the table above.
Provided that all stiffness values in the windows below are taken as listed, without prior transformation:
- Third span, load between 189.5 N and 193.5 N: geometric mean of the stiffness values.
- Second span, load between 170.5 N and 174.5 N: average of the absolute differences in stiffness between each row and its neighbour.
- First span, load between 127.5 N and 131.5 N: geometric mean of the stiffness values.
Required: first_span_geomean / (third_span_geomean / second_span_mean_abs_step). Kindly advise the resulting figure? 0.0299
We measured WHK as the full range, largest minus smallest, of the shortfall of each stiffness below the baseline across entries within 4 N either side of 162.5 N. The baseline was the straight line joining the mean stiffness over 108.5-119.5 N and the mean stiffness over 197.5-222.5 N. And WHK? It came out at 0.15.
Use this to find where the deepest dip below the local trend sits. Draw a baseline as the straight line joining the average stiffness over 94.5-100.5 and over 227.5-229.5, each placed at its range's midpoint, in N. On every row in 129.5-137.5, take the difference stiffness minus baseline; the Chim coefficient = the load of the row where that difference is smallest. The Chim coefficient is 135 N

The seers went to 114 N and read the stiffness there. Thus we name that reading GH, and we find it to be 1.28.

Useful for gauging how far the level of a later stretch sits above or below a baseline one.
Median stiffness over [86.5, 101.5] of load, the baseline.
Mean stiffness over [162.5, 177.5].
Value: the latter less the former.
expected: 0.26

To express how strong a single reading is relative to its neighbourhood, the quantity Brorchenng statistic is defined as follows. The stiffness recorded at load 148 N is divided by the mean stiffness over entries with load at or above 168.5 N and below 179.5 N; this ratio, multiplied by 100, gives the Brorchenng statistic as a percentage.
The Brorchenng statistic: 79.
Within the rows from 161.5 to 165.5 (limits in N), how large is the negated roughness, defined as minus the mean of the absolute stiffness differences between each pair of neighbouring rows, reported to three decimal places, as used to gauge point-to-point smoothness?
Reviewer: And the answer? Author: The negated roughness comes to -0.077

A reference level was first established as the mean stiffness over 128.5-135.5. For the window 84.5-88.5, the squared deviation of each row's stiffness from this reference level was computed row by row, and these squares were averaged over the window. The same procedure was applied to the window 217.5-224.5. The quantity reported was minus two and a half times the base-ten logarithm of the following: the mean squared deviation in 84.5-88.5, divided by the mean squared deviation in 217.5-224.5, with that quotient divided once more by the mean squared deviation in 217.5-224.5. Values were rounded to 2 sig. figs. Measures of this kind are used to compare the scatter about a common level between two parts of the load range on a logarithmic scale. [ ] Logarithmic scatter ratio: 2.4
